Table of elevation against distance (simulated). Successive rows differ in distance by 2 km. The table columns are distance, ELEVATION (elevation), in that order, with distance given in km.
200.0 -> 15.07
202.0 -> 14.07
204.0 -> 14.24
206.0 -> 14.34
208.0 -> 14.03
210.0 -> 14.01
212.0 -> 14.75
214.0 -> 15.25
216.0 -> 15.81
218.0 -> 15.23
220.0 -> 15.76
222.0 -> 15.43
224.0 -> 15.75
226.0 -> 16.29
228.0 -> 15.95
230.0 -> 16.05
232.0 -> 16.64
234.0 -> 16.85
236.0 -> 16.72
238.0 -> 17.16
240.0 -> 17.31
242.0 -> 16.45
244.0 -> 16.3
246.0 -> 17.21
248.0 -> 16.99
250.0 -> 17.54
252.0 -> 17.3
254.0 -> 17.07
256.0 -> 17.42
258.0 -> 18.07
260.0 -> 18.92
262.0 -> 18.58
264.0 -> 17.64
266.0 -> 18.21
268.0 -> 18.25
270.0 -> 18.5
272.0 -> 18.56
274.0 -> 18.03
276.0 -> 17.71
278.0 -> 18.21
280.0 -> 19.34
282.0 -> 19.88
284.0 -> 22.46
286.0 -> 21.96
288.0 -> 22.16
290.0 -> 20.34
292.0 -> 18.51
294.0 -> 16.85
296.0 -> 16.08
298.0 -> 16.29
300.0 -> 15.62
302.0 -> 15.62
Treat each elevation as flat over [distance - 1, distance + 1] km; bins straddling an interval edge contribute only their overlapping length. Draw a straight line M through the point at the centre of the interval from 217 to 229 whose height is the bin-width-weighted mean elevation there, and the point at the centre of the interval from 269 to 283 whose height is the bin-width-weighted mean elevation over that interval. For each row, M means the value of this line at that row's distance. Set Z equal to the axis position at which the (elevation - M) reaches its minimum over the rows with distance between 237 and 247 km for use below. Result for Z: 244.0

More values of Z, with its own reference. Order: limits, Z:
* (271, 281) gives 276.0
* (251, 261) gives 254.0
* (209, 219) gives 210.0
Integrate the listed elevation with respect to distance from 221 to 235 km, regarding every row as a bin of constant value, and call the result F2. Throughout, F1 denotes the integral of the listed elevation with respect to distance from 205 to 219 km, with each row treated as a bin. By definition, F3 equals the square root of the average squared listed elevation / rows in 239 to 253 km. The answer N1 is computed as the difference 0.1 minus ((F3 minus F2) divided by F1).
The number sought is 1.11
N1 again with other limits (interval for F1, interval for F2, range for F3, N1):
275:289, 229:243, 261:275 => 0.86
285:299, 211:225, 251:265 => 0.85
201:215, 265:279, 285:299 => 1.27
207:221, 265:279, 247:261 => 1.23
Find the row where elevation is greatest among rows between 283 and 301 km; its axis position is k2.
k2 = 284.0 km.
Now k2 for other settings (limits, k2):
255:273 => 260.0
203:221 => 216.0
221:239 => 238.0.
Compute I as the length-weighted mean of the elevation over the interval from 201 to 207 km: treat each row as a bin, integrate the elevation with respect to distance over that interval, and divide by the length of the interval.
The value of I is 14.2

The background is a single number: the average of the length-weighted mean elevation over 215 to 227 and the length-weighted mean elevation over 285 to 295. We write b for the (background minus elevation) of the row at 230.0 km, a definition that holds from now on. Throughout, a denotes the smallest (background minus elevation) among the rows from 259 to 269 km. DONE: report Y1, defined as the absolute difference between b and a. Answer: 2.9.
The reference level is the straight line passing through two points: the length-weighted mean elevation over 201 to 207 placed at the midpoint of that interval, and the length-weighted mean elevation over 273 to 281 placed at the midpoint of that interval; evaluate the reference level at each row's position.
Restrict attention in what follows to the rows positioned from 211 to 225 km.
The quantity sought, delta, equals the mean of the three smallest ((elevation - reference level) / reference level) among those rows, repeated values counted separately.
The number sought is 0.011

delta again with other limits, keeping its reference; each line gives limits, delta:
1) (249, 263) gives 0.014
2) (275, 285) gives 0.002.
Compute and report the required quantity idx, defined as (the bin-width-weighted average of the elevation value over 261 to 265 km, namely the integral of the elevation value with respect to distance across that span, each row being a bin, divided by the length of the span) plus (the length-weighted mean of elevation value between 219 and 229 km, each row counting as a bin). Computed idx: 33.9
